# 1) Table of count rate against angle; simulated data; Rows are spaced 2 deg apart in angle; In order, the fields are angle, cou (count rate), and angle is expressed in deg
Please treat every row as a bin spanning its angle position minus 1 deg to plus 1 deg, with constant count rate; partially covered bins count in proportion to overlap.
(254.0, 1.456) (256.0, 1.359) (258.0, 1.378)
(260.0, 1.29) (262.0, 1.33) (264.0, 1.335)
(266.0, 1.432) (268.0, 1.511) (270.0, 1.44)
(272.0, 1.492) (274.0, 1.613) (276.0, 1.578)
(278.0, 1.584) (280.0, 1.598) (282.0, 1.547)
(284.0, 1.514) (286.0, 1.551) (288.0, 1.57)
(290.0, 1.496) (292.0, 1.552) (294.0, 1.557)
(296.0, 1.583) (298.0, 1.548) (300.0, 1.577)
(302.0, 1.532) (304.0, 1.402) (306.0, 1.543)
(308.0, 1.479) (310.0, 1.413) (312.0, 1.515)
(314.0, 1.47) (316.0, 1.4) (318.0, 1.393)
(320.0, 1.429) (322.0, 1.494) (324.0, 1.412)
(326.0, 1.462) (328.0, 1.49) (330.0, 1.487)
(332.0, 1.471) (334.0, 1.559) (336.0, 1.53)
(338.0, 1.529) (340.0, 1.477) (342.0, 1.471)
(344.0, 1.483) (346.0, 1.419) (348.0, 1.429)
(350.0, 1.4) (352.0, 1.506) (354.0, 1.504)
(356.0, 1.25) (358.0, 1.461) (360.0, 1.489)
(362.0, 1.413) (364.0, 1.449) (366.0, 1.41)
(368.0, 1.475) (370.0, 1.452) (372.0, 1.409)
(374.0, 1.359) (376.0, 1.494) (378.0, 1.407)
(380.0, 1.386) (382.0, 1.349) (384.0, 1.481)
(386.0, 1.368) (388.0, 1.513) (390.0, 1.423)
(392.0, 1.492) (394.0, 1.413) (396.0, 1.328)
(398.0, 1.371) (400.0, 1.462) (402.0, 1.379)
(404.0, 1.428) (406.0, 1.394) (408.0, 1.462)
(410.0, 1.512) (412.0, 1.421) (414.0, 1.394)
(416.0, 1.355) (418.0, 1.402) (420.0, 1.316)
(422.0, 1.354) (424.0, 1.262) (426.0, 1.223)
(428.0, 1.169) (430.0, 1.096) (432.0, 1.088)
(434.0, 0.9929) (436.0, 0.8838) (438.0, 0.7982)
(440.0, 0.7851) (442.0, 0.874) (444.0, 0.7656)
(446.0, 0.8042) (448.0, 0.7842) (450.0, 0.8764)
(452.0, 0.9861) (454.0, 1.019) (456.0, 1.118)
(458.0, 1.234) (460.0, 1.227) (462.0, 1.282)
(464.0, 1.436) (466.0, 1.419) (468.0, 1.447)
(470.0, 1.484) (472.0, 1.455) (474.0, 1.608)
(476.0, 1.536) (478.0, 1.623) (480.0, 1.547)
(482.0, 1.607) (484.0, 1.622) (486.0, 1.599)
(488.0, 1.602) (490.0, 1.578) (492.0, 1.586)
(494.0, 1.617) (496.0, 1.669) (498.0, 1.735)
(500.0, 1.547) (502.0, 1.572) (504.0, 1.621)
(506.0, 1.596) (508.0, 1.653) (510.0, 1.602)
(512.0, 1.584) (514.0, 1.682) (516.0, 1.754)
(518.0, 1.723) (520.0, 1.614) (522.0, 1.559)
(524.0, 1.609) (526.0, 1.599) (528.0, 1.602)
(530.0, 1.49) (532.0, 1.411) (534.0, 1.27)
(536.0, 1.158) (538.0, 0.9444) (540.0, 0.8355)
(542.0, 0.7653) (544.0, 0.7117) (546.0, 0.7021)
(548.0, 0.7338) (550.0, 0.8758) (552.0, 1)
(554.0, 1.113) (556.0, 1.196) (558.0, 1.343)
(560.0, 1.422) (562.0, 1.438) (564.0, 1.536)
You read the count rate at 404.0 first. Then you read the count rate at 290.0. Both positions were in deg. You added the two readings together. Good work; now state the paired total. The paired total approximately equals 2.9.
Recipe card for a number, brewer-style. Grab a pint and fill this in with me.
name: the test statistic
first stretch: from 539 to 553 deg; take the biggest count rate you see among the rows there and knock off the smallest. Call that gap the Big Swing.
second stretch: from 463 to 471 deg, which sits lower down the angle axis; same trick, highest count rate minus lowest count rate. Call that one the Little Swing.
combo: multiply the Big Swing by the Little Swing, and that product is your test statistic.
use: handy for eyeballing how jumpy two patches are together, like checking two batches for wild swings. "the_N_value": 0.019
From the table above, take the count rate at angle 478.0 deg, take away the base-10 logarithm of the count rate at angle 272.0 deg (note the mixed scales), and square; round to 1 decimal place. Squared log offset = 2.1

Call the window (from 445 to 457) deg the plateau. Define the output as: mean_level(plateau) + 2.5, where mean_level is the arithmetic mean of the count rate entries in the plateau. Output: 3.43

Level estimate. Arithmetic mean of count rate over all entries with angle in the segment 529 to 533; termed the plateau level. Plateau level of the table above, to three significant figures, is 1.45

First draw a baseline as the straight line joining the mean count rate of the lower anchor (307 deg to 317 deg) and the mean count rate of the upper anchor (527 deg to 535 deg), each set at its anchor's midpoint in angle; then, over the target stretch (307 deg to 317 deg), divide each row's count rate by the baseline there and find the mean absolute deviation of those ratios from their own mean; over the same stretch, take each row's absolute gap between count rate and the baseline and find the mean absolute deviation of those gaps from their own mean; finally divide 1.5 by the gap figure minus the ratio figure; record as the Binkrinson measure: -139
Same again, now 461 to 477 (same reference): 113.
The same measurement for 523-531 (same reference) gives 115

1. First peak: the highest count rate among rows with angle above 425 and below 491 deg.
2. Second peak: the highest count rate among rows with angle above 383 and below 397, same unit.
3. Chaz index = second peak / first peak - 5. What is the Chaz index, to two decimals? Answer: -4.07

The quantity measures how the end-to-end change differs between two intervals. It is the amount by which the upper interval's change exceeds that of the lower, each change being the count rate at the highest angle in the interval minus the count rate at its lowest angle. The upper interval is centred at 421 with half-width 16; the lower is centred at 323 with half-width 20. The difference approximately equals -0.6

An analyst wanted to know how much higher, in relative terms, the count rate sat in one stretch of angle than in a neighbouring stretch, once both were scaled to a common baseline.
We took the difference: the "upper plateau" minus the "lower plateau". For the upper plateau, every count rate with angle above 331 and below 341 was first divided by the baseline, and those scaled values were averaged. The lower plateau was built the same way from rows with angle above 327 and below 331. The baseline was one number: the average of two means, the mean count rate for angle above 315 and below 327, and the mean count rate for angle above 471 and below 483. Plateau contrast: 0.016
